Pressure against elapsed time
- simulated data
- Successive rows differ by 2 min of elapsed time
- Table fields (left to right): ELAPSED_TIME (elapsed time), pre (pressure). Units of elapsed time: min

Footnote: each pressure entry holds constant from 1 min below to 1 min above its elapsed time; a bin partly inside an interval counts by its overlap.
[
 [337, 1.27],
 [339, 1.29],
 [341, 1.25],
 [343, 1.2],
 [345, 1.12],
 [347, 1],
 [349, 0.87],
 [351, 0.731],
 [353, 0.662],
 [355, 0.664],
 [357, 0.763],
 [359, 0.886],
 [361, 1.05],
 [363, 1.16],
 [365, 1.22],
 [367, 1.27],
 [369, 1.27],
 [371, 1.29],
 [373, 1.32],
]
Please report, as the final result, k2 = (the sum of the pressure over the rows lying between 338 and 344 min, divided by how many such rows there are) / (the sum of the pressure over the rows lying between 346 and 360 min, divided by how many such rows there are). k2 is 1.57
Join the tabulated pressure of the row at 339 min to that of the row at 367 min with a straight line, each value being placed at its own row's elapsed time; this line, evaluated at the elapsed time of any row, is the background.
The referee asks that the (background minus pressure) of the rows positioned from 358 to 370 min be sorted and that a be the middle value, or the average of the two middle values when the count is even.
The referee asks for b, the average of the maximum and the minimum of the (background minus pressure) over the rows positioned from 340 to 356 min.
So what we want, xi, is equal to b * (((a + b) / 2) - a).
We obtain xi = 0.040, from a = 0.08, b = 0.33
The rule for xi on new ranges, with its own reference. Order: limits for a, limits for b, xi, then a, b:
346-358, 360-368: -0.024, 0.53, 0.11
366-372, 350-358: 0.161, 0.00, 0.57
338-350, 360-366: 0.001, 0.13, 0.14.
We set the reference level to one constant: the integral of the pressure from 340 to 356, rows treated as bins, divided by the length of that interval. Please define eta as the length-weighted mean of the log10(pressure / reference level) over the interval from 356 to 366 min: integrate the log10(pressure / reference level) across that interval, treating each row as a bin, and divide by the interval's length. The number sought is 0.03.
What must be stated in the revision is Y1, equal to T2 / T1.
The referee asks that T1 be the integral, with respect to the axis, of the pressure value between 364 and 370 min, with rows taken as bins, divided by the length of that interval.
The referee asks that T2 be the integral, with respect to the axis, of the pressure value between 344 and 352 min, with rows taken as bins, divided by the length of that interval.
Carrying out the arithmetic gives 0.7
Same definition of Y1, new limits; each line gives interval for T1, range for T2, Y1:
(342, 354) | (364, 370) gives 1.3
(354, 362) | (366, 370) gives 1.5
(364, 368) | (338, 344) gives 1.0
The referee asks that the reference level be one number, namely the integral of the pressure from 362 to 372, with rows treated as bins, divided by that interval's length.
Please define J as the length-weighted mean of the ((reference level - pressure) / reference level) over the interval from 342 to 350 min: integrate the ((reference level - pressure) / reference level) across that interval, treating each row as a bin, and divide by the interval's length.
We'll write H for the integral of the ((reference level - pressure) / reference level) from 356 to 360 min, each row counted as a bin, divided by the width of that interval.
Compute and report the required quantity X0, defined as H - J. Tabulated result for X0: 0.18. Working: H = 0.34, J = 0.16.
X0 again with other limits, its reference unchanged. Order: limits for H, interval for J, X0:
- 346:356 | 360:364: 0.26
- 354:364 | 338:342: 0.29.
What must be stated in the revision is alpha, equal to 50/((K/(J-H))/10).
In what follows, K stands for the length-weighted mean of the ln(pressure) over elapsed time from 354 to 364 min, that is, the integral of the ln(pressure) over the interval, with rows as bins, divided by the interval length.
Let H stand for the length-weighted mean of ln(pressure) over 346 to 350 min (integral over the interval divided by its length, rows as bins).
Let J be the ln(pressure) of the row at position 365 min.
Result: -1112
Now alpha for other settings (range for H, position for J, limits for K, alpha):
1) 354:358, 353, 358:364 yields -1428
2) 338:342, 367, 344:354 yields 0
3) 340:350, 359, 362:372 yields -456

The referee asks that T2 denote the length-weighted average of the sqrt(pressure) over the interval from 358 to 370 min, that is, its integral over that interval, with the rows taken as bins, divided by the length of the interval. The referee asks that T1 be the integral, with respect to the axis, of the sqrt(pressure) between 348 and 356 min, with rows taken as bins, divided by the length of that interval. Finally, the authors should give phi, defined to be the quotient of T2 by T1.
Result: 1.25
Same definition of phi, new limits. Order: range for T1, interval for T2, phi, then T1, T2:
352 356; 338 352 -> 1.26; 0.81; 1.03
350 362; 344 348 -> 1.16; 0.89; 1.03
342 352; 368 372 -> 1.14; 0.99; 1.13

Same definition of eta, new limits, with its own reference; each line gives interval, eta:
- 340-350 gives 0.06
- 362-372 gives 0.12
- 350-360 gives -0.10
